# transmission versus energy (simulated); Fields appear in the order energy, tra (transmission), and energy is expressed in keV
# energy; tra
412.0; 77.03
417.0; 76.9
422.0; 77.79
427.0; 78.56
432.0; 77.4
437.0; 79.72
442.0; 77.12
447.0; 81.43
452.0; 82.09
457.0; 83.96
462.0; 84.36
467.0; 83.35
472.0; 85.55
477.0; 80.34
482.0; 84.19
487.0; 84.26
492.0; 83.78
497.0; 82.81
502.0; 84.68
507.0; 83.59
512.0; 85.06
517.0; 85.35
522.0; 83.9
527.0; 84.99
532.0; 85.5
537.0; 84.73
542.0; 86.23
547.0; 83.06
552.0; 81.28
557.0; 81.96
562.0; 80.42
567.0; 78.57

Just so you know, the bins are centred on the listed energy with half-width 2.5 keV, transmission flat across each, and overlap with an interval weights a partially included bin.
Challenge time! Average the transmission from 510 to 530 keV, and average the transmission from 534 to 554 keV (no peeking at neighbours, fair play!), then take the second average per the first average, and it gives 0.99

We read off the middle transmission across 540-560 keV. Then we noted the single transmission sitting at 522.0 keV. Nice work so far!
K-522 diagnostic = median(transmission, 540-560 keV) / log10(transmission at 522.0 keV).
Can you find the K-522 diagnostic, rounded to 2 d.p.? 42.89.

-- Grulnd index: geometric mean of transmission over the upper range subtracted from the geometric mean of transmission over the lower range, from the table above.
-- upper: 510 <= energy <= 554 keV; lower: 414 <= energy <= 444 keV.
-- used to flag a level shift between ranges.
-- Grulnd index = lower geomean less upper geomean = -6.5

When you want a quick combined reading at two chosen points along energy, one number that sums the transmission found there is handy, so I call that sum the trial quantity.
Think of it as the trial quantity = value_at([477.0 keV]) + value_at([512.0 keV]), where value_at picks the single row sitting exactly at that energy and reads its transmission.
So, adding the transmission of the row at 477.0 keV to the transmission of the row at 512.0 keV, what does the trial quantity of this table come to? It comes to 165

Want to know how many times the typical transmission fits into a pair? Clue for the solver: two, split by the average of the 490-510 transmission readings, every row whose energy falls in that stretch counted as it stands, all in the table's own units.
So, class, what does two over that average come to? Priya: 0.0239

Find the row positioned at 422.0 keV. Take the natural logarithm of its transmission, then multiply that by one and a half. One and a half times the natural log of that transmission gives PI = 6.53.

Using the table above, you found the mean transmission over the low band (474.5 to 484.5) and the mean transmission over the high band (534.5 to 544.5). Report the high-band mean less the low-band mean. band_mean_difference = 3.2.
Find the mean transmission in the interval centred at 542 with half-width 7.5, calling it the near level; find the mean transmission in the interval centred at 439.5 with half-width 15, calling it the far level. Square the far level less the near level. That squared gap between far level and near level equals 27.9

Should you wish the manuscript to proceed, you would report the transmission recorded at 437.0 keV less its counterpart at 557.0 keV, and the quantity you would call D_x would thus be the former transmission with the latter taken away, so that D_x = -2.2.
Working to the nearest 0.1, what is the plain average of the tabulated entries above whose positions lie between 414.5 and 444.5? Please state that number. 77.9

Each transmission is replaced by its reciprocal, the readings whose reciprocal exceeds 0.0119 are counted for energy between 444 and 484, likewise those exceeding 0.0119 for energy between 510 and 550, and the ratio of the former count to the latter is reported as 2.5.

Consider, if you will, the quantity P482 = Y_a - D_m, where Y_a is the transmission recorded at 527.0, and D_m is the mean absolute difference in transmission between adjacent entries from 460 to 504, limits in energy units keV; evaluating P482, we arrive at 83.0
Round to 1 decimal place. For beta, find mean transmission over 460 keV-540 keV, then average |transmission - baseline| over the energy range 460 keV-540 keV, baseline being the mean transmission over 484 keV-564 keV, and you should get 1.0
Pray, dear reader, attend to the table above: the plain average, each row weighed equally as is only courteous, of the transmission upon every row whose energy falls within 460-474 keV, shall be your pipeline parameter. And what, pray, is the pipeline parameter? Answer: 84.4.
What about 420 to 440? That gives 78.4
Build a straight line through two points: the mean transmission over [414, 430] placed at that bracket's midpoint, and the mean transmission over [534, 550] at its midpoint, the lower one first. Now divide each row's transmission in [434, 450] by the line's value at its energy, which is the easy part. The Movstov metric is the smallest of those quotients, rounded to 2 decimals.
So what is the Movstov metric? 0.98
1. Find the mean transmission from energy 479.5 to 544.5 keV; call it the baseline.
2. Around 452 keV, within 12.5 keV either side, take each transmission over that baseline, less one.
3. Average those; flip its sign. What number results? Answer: 0.033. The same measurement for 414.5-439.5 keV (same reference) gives 0.077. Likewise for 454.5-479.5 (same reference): 0.012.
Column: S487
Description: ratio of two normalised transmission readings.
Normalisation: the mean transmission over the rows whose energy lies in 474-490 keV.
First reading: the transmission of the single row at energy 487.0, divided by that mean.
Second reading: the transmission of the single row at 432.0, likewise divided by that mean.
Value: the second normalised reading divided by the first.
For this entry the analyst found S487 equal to 0.92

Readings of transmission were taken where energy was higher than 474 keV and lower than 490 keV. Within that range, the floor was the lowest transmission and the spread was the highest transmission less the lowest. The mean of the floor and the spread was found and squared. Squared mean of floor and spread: 1775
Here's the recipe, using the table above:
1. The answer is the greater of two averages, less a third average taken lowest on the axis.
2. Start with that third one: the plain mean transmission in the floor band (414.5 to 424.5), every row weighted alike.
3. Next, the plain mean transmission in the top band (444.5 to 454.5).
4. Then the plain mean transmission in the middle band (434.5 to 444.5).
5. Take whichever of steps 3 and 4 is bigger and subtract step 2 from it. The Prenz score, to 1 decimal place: 4.4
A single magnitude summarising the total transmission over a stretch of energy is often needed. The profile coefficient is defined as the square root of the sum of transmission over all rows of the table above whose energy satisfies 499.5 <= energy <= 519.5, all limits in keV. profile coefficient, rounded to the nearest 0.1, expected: 18.4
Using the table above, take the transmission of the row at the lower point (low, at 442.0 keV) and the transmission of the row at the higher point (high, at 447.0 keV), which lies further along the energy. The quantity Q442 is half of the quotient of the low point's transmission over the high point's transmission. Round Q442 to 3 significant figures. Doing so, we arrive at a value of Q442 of 0.474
